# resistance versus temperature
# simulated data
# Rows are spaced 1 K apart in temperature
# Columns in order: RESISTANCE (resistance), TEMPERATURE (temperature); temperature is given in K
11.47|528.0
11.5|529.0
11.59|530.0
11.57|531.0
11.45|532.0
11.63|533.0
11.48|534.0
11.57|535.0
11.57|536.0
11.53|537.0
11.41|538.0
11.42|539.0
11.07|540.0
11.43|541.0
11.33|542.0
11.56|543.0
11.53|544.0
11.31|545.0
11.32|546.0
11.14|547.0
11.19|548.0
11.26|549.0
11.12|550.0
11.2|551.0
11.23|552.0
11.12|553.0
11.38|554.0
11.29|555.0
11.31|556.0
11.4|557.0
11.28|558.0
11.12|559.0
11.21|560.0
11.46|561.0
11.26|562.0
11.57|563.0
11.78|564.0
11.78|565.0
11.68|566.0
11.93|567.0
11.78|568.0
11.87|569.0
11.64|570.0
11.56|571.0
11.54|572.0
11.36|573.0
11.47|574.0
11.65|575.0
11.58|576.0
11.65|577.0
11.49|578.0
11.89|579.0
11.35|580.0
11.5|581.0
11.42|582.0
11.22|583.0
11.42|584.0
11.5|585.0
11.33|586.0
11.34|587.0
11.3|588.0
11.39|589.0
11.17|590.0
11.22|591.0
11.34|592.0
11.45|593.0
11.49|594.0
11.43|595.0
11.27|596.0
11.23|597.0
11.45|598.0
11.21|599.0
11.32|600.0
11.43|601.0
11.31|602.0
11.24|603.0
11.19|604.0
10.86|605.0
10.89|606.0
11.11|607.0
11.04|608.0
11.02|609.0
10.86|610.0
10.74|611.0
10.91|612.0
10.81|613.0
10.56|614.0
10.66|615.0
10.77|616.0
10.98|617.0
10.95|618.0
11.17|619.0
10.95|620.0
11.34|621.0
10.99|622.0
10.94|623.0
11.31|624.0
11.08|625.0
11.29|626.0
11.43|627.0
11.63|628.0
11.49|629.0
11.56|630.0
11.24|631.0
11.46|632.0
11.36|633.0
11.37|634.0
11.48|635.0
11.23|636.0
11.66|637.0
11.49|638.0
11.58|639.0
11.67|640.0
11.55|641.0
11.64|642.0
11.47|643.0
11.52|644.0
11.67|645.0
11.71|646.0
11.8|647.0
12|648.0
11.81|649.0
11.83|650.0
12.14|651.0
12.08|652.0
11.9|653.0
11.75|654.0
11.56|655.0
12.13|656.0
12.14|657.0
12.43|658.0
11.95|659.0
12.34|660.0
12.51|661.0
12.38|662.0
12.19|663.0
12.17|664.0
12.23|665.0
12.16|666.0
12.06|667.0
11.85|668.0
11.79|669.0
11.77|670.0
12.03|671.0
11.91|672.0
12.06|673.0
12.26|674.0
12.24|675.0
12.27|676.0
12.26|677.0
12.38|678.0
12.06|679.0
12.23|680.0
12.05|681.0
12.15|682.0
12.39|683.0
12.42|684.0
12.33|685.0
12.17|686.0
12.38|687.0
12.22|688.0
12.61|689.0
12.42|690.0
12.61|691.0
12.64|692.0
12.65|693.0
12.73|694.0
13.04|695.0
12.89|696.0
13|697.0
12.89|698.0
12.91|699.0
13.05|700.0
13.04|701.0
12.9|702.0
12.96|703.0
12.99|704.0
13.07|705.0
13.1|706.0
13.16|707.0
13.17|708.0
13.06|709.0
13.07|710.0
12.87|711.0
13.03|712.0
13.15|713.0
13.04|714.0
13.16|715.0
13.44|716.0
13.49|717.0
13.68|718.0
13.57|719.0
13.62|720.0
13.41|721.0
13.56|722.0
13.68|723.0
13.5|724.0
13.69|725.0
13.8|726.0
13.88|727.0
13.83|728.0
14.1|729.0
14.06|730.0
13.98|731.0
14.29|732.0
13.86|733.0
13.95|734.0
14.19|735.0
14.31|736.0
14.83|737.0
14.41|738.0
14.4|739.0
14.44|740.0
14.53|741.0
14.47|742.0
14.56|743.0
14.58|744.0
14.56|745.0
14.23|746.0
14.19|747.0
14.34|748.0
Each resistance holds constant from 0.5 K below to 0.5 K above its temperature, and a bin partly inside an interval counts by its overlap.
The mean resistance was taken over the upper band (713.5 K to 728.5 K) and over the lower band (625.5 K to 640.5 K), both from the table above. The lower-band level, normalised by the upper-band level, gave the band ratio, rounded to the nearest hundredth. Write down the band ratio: 0.85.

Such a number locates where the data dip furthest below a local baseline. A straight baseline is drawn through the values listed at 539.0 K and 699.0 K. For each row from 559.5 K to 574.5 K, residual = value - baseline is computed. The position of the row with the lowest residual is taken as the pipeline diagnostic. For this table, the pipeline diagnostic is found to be 560.0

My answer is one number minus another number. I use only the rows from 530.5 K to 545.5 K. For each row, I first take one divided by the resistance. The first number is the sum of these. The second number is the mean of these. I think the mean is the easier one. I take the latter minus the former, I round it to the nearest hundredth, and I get -1.22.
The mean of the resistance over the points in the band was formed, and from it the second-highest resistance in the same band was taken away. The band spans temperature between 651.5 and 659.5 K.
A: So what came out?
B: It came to -0.15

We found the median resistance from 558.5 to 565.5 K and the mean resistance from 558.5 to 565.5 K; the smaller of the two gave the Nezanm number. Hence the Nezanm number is 11.5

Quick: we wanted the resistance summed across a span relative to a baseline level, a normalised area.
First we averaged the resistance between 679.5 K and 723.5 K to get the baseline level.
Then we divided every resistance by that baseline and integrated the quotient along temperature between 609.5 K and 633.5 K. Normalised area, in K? 21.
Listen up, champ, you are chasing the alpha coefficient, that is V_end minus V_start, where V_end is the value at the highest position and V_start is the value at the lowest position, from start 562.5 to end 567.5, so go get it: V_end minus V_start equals 0.36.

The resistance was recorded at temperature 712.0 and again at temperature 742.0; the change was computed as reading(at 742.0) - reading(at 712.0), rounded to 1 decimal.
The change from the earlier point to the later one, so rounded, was 1.4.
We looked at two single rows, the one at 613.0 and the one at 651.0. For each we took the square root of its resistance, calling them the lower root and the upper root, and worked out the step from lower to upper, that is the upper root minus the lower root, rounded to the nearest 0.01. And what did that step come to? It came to 0.20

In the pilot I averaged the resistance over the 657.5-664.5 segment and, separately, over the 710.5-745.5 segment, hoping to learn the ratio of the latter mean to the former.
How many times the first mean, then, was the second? 1.13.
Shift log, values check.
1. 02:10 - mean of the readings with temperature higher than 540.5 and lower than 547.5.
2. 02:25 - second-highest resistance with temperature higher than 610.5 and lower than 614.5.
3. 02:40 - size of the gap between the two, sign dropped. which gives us 0.56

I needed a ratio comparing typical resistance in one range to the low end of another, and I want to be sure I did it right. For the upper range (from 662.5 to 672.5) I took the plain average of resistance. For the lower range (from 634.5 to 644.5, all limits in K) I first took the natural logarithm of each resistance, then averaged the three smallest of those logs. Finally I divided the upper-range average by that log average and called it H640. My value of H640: 4.94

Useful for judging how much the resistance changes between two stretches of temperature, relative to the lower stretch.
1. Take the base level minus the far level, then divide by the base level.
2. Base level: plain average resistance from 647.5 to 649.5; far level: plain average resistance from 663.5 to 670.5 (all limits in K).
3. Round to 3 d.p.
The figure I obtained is -0.008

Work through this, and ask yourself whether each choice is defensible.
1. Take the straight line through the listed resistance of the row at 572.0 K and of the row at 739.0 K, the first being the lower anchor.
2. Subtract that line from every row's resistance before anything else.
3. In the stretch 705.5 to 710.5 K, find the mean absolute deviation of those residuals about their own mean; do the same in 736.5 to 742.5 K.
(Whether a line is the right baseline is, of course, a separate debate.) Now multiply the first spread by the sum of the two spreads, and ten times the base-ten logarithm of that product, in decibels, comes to -19.9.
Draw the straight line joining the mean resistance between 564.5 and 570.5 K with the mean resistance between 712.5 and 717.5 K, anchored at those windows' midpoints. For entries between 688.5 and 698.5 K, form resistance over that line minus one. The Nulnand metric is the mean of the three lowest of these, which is -0.035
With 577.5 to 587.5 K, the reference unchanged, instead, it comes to -0.055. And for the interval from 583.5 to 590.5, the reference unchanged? -0.060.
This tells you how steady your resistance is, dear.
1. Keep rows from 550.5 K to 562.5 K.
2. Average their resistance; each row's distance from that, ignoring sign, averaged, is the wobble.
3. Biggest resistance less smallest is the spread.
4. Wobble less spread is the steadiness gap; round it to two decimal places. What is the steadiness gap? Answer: -0.26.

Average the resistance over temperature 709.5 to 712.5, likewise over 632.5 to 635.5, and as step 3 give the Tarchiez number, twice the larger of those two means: 26.0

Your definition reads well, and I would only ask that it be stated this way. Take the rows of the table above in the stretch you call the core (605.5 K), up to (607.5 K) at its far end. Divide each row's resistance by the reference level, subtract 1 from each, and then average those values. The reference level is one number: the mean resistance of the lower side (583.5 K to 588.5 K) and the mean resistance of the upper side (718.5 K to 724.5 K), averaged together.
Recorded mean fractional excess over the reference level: -0.12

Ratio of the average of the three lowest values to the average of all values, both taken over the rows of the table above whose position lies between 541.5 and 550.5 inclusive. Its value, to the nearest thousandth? 0.986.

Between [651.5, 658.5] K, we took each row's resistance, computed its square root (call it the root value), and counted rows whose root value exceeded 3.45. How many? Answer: 4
